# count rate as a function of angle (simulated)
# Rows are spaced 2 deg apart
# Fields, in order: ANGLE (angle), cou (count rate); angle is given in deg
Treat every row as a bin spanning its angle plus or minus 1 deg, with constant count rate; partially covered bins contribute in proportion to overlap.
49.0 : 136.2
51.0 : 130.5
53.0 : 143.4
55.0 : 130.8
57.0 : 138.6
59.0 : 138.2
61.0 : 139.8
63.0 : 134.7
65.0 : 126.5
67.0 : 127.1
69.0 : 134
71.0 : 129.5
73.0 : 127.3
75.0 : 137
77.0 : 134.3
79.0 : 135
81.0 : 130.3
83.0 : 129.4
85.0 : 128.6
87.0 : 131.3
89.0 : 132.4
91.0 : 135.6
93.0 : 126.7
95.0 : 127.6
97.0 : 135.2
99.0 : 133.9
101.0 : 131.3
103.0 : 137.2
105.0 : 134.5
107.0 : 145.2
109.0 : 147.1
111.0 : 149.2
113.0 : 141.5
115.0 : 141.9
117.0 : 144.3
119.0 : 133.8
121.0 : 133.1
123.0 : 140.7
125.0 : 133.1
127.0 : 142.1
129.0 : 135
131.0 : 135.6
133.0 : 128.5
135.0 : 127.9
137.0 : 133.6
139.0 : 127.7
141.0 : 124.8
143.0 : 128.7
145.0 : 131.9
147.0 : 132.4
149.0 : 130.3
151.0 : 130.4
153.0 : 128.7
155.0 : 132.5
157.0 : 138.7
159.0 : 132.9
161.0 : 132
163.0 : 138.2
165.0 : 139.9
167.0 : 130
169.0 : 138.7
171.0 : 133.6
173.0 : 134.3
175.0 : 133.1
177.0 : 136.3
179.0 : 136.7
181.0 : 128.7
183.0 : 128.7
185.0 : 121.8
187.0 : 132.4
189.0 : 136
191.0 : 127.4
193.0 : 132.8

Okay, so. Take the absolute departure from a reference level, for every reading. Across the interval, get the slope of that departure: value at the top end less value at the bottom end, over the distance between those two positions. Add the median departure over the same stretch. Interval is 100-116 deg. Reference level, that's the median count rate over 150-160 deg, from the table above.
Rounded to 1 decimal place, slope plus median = 9.8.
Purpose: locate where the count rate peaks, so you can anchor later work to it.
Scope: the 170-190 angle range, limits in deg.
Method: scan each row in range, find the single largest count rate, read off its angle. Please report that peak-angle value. 179.0 deg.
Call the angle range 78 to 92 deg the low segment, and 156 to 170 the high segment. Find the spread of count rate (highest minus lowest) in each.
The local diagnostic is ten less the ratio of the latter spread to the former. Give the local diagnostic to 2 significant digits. 8.6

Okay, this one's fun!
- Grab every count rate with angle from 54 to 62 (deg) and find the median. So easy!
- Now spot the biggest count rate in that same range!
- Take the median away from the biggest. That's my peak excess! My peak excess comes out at 1.4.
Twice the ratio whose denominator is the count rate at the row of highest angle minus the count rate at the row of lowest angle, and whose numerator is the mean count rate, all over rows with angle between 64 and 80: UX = 31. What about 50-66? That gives -68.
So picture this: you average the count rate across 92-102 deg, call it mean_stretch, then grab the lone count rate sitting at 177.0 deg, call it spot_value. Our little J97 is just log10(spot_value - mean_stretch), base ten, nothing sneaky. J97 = 0.73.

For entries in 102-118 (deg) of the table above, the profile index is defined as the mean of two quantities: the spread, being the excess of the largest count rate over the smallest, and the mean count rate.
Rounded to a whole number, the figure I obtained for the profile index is 79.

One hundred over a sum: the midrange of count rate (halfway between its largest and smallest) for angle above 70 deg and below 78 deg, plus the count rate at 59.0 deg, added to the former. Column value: 0.370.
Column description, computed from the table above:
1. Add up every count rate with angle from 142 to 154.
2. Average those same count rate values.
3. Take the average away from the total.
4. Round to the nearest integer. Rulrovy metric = 652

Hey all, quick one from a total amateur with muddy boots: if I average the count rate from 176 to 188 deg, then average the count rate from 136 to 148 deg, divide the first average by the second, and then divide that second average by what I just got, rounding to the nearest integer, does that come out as 129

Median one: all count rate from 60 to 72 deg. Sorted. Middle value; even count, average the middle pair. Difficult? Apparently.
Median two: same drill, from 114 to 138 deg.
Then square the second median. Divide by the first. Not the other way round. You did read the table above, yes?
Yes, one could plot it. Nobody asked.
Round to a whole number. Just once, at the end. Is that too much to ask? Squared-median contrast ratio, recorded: 137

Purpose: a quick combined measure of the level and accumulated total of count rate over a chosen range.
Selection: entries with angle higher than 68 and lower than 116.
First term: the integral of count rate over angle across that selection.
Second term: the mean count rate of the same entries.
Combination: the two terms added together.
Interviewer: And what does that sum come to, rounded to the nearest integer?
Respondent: 6607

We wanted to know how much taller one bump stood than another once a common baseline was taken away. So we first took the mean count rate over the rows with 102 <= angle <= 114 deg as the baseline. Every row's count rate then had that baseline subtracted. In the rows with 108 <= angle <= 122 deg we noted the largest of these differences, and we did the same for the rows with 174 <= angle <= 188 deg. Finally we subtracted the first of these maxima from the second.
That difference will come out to -12.5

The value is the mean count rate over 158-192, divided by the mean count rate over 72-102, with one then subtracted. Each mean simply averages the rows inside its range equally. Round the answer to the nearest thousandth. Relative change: 0.010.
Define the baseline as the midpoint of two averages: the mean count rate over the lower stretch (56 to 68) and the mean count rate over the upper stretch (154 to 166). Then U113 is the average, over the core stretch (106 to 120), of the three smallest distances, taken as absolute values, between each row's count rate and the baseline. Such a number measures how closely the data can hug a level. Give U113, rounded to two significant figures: 4.9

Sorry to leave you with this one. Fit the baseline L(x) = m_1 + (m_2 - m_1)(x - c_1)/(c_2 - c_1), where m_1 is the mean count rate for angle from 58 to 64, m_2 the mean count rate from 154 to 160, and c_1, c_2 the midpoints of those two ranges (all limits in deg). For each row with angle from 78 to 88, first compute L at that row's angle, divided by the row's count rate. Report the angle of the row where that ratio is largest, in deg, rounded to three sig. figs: 85.0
